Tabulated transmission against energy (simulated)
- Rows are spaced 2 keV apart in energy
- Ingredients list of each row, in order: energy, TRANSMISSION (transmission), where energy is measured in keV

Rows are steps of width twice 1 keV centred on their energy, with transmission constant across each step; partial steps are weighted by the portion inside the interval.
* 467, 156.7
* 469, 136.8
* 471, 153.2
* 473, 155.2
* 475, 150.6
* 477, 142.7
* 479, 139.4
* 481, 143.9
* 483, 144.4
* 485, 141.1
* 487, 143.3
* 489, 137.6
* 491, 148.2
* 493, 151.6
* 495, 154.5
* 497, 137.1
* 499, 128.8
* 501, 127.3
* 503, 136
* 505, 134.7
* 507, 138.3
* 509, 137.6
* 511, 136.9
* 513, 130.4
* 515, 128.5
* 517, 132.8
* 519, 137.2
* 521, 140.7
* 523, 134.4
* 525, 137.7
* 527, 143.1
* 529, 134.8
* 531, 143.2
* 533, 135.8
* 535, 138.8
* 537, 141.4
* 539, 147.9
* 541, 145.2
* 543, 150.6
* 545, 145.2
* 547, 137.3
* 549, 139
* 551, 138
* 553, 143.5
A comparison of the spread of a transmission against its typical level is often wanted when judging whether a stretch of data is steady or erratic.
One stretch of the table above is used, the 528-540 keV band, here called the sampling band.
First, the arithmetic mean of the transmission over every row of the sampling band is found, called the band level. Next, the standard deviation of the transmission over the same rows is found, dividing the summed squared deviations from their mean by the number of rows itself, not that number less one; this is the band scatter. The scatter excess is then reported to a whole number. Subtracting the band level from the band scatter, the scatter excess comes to -136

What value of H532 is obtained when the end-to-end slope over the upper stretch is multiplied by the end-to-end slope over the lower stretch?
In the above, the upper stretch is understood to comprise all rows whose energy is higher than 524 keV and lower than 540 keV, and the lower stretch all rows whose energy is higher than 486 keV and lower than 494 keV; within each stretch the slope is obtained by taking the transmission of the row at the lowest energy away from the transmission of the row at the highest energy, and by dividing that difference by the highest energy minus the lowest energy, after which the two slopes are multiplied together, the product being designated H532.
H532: 1.0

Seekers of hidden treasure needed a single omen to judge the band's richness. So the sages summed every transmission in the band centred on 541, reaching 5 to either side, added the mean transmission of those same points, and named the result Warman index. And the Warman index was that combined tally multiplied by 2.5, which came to 2191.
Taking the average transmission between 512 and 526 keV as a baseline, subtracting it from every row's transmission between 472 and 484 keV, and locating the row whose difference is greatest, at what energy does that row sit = 473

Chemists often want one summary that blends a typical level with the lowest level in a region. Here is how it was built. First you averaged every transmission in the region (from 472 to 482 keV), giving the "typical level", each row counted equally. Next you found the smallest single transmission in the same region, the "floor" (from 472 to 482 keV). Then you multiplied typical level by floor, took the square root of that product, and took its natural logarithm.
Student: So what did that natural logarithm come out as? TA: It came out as 4.96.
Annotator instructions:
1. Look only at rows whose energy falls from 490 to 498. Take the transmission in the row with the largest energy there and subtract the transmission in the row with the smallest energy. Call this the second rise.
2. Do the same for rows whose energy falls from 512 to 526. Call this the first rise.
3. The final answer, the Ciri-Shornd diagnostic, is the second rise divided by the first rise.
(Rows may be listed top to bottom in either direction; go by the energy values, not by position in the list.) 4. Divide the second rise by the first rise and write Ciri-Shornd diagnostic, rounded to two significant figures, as -1.5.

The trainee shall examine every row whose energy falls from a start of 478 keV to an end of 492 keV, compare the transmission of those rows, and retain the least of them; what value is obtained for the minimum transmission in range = 137.6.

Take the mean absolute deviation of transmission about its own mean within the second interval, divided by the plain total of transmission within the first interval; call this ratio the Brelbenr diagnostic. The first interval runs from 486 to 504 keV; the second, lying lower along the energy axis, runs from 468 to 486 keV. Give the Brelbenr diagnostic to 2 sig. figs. 0.0041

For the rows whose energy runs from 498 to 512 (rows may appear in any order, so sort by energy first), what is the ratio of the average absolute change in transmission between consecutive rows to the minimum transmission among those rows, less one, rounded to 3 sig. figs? -0.978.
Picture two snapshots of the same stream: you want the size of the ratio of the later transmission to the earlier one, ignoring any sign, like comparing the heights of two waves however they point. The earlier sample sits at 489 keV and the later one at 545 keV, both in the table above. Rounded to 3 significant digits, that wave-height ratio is 1.06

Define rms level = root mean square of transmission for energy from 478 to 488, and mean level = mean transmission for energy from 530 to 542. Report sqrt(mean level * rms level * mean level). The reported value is 1695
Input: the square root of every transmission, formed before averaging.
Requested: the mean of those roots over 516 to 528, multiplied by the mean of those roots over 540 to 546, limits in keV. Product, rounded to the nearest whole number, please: 142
